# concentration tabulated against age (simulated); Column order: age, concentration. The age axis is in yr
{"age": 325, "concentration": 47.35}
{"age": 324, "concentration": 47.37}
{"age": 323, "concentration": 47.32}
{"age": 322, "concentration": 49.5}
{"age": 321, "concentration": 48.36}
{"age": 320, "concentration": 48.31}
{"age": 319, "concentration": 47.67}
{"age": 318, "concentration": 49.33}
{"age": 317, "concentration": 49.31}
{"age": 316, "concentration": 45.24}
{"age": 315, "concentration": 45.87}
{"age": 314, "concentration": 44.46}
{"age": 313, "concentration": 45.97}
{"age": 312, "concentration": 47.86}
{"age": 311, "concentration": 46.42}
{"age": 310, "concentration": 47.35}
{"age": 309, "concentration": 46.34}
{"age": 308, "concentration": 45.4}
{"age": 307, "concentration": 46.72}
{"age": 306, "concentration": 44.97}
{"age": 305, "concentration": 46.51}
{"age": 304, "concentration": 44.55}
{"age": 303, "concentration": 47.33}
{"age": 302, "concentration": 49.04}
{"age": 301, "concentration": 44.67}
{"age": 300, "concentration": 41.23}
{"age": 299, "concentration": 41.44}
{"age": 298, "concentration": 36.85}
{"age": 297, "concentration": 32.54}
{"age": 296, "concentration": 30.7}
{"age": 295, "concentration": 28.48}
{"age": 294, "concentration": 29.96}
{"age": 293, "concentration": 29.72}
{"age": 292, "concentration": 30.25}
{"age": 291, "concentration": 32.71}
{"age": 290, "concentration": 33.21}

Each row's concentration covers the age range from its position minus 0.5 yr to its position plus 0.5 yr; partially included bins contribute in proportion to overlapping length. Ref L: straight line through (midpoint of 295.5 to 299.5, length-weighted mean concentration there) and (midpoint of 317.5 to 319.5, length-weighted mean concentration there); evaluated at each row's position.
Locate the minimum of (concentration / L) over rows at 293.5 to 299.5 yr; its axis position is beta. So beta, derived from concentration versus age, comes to 295 yr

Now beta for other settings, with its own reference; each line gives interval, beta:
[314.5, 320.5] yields 316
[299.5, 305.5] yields 300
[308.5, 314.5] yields 314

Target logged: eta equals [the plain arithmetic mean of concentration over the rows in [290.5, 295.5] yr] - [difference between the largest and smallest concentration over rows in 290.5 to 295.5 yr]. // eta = 26.0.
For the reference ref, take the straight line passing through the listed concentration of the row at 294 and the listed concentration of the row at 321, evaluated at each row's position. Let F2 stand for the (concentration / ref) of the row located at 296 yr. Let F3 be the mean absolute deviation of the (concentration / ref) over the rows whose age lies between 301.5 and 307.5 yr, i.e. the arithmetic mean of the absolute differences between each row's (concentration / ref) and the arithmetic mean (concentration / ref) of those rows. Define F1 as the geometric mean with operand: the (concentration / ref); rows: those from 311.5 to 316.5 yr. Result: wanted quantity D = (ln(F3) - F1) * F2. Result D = -3.8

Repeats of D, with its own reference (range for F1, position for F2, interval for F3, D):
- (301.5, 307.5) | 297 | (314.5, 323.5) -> -4.9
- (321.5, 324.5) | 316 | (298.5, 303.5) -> -4.0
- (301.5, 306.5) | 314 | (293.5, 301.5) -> -3.5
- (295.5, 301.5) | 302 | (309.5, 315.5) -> -5.8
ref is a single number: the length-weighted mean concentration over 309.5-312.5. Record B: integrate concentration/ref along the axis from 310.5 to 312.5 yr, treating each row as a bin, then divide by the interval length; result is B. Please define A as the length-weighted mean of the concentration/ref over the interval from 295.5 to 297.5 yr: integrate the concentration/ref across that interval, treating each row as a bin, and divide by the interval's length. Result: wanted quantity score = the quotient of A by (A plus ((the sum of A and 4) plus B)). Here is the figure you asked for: 0.11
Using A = 0.67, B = 1.00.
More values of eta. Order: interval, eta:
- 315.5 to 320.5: 43.9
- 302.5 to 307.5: 43.2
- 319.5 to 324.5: 46.0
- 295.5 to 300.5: 25.8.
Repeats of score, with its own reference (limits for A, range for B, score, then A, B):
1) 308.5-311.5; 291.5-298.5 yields 0.15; 0.99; 0.66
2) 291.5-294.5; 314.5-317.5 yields 0.10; 0.63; 0.99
